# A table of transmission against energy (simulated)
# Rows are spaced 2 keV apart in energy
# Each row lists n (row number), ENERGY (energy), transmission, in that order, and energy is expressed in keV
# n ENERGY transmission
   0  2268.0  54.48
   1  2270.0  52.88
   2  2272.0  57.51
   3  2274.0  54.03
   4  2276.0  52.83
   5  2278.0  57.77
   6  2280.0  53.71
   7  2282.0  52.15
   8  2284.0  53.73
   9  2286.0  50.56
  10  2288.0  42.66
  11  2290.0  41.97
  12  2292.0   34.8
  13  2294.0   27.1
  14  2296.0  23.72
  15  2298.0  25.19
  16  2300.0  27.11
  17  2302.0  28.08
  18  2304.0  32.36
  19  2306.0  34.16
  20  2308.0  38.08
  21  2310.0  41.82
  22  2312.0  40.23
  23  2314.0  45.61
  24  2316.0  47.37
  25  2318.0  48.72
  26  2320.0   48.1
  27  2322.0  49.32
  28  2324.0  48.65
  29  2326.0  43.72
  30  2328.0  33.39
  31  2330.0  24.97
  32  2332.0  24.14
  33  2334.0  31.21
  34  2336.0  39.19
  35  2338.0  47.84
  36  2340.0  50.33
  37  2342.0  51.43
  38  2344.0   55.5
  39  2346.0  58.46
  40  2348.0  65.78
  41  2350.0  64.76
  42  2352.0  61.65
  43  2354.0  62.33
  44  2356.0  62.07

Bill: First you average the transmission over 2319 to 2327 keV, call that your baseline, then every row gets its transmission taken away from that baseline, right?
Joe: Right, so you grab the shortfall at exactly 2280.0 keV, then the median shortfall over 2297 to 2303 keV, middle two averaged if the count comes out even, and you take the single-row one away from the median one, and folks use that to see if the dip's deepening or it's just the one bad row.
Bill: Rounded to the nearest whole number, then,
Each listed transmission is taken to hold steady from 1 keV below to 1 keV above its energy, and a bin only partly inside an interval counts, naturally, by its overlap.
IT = 27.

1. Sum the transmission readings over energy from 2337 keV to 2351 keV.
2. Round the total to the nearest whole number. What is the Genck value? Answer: 394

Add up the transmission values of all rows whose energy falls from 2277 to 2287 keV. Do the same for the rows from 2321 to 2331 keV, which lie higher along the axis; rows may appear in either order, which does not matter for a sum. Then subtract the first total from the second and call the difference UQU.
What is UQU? -68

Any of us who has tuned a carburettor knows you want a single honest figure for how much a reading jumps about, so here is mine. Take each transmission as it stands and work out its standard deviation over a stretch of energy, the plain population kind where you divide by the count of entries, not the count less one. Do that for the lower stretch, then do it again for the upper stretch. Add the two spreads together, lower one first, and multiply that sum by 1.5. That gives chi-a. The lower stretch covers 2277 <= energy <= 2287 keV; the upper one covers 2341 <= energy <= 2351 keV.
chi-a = 11.8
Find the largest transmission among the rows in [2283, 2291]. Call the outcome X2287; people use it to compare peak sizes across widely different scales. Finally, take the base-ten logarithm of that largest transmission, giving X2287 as 1.73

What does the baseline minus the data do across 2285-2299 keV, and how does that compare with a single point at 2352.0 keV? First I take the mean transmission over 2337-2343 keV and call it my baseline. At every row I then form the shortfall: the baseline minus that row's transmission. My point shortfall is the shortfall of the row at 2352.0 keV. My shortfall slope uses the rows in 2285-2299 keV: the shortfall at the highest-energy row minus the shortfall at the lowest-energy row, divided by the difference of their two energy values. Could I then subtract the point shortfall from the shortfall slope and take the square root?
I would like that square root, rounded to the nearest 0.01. 3.73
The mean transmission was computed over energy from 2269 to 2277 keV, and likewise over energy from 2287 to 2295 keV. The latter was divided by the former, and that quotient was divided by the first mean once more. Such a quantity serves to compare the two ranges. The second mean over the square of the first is 0.012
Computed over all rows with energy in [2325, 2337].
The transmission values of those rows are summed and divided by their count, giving 33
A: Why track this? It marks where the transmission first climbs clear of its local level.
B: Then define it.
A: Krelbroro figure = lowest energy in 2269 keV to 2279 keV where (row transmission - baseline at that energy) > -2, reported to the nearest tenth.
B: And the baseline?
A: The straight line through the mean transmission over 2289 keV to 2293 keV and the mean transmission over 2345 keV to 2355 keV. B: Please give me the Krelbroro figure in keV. 2270.0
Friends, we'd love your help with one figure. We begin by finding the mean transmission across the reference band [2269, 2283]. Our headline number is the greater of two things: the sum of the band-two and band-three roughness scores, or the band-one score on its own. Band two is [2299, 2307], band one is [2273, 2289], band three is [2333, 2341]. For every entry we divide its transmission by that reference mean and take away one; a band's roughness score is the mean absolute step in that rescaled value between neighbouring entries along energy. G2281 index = 0.160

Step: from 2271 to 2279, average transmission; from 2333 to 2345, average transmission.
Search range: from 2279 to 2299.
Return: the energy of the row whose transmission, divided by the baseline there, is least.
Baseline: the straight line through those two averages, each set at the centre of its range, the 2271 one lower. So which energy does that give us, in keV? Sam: 2296.0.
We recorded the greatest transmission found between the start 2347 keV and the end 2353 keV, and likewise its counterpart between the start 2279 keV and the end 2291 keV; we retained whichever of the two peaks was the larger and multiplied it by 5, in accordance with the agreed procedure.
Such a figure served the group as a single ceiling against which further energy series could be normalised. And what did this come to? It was 329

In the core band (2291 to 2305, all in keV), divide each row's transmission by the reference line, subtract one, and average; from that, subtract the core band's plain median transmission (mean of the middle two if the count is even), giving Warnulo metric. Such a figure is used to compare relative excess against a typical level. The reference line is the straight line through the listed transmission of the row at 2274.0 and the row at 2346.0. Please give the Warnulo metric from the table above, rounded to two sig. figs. -28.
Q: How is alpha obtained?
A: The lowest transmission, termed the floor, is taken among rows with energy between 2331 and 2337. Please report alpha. 24.14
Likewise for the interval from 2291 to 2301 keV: 23.72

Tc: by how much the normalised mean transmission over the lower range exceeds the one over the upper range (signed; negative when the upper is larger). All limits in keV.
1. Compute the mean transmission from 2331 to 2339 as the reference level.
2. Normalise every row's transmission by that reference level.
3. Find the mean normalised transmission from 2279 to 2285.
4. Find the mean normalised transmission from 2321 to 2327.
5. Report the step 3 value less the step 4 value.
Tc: 0.17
